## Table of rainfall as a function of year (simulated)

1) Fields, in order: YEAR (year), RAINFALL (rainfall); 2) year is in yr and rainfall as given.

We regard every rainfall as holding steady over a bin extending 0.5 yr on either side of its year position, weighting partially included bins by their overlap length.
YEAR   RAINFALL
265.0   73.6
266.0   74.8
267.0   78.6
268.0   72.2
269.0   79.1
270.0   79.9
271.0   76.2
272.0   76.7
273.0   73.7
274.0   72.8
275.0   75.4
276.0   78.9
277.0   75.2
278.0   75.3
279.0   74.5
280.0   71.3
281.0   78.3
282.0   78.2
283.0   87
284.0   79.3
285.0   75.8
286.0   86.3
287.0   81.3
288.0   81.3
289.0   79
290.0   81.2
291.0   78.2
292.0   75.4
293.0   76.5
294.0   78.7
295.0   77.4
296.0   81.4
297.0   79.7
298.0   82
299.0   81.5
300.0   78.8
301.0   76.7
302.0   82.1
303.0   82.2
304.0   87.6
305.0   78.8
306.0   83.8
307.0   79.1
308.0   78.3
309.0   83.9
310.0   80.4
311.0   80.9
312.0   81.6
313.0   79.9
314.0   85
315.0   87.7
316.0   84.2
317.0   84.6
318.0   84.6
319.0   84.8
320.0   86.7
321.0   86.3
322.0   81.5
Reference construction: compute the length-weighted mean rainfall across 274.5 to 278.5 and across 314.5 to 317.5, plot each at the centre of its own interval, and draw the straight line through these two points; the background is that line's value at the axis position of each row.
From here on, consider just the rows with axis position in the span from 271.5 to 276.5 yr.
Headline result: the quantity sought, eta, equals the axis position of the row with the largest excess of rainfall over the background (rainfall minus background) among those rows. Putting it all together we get 276.0 yr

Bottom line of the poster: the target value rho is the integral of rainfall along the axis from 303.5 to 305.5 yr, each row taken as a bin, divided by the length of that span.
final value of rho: 83.2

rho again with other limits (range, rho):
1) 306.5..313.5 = 80.6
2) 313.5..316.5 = 85.6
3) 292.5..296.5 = 78.5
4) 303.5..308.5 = 81.5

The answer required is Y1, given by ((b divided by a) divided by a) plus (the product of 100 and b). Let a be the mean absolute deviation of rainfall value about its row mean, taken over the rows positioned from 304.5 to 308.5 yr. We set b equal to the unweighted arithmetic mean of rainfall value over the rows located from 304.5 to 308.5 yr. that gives 8022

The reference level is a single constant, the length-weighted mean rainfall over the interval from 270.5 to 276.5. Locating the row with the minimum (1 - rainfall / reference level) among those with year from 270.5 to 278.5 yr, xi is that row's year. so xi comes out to 276.0 yr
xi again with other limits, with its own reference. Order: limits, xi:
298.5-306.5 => 304.0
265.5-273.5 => 270.0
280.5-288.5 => 283.0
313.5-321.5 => 315.0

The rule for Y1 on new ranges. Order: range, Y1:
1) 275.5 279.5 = 7633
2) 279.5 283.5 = 7875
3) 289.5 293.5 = 7805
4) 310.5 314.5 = 8218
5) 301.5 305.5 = 8281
